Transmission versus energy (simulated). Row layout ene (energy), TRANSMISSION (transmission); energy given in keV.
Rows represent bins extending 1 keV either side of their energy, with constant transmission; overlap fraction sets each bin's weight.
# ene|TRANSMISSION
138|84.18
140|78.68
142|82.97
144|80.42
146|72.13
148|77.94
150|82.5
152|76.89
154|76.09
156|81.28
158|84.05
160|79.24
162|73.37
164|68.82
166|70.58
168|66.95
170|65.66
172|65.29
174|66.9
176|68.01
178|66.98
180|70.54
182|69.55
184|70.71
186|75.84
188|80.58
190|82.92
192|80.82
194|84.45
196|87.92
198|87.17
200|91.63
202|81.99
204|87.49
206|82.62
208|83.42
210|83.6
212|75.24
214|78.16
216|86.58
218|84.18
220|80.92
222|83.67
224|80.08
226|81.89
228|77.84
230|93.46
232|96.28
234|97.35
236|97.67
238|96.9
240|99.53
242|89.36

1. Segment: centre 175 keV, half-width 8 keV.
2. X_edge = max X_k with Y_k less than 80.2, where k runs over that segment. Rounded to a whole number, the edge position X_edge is 182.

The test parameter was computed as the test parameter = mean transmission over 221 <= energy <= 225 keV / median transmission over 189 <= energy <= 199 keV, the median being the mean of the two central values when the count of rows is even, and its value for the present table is 0.97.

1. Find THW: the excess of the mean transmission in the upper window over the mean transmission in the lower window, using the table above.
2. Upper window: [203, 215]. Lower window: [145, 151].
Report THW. 4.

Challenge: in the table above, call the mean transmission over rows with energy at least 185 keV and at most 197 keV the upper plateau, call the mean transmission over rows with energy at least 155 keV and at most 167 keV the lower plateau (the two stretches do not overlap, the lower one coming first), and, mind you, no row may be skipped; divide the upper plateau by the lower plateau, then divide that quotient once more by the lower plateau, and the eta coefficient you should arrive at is 0.0141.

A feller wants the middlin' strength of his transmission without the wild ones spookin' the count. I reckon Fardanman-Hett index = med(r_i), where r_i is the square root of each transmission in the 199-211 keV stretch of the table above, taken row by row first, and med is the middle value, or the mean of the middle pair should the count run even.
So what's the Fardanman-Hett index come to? 9.14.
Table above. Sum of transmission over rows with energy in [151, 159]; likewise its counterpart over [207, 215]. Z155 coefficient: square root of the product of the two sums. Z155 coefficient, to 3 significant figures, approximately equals 319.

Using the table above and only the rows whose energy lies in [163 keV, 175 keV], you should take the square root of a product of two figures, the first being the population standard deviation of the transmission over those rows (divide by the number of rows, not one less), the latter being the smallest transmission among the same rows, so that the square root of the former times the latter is 11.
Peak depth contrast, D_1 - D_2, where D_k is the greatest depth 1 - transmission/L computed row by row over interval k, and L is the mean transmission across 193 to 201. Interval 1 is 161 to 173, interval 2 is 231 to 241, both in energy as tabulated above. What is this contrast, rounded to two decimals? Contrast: 0.35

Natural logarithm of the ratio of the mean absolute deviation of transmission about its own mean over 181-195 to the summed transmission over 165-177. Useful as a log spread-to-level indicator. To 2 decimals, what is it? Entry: -4.40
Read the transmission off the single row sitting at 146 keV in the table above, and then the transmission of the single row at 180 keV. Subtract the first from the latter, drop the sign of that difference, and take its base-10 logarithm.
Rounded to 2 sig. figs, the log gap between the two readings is 0.20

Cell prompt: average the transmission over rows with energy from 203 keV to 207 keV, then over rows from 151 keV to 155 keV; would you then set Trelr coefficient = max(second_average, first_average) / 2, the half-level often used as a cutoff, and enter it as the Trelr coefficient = 42.5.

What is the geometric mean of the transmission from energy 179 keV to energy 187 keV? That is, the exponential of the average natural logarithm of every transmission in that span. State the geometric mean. 72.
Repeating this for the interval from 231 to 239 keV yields 97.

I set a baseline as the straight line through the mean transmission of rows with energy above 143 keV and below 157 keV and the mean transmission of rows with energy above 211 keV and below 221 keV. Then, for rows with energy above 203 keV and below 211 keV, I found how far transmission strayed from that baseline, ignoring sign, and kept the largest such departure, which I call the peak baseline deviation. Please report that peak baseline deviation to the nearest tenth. 7.0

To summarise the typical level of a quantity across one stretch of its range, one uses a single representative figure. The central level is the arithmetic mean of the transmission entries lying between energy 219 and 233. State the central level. 84.9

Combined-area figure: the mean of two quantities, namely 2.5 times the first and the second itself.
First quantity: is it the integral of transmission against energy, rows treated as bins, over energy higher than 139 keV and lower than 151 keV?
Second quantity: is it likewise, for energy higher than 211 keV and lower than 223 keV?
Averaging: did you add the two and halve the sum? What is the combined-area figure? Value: 1675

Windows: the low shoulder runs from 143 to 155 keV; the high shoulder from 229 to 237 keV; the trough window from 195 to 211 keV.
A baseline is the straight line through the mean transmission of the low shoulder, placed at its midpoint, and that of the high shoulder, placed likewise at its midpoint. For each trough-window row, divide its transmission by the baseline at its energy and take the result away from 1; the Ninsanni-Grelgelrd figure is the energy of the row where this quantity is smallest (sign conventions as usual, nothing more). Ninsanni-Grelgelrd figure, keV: 200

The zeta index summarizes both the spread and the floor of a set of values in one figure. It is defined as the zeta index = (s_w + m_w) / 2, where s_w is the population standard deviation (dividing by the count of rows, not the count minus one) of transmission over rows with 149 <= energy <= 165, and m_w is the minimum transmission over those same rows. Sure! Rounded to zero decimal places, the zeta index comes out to 37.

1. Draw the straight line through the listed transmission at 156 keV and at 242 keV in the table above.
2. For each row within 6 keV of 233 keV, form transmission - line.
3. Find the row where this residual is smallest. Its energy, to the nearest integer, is 228 keV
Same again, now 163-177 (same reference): 172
